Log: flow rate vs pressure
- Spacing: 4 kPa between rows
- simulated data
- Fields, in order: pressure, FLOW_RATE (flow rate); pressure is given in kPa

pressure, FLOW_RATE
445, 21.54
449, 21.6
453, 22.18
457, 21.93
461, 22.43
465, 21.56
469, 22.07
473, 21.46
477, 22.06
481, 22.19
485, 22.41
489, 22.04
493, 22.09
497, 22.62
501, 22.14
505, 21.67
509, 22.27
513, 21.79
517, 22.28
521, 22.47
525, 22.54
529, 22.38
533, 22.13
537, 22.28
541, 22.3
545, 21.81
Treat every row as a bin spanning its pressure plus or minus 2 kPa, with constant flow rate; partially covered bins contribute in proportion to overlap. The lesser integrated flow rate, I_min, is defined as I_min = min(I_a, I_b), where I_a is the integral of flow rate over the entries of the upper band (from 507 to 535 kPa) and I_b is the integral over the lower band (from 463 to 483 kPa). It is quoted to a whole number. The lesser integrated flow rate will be 437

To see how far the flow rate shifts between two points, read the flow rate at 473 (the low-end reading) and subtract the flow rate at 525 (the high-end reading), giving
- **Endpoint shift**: -1.1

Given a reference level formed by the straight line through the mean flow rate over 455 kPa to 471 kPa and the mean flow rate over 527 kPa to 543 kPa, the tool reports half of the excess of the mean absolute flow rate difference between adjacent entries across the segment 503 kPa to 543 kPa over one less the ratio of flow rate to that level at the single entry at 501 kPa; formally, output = 0.134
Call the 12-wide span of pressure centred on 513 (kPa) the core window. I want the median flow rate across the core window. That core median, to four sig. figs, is 22.27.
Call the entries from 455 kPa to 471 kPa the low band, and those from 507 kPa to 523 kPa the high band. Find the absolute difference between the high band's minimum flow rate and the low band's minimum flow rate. 0.23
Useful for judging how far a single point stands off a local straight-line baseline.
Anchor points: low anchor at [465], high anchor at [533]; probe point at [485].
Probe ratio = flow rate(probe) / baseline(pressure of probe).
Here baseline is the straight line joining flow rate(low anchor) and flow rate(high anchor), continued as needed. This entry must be 1.03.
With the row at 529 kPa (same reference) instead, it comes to 1.01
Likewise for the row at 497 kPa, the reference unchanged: 1.04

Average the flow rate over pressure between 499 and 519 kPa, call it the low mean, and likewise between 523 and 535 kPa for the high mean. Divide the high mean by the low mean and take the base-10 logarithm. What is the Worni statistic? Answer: 0.0063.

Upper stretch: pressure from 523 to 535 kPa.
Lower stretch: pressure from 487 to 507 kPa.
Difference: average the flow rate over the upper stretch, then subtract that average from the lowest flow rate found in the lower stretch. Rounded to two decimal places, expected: -0.68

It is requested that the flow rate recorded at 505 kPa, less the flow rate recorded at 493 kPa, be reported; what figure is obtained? -0.42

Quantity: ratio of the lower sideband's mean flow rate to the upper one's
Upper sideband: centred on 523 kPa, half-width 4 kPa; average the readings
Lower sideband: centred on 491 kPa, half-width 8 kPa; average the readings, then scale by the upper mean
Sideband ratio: 0.990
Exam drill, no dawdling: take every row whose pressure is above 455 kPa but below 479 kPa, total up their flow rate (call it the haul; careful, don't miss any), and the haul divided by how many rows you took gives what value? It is 21.9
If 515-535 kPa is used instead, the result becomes 22.4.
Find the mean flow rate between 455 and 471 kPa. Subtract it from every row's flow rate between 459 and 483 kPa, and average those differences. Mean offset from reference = 0.0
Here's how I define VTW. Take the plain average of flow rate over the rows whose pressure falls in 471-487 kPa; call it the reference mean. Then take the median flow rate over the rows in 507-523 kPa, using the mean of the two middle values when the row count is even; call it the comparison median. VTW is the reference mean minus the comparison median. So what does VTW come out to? -0.245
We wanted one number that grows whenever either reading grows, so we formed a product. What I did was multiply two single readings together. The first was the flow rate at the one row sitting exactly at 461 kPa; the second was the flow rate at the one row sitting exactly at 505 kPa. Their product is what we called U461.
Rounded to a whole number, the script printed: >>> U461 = 486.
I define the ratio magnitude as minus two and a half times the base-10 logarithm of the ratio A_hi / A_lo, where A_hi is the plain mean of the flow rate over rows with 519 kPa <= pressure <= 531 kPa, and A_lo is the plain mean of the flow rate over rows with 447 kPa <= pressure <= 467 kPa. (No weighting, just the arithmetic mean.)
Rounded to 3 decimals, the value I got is -0.026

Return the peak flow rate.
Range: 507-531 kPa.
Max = 22.54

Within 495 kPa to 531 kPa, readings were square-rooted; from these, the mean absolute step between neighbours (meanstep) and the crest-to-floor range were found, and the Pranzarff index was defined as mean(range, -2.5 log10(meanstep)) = 1.81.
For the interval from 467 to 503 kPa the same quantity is 1.81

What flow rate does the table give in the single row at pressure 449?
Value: 21.6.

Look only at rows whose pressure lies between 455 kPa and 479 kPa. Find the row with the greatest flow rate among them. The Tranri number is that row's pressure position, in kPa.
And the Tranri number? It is 461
